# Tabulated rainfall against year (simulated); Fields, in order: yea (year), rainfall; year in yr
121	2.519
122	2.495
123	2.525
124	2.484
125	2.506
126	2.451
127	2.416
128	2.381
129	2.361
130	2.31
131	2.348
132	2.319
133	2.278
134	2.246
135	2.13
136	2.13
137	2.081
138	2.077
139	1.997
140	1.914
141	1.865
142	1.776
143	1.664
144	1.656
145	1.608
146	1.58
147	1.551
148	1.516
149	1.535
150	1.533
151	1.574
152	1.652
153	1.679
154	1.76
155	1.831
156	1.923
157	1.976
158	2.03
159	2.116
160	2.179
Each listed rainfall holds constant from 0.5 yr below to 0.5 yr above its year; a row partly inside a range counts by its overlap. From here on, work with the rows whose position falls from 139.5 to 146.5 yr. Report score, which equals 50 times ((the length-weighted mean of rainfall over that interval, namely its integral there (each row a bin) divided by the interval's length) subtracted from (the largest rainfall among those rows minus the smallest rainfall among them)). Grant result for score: -69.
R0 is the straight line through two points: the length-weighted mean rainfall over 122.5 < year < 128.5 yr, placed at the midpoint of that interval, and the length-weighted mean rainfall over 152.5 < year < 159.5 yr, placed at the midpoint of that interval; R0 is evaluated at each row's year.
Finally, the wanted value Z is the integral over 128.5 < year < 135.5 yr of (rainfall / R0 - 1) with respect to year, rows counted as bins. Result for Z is -0.17 yr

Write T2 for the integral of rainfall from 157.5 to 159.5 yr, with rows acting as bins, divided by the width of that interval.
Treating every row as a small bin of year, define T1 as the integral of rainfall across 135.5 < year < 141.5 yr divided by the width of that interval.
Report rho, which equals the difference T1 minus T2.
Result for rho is -0.1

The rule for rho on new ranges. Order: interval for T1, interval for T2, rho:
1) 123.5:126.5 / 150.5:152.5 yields 0.9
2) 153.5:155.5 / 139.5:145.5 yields 0.0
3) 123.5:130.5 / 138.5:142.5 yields 0.5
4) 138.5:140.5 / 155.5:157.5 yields 0.0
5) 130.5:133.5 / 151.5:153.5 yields 0.6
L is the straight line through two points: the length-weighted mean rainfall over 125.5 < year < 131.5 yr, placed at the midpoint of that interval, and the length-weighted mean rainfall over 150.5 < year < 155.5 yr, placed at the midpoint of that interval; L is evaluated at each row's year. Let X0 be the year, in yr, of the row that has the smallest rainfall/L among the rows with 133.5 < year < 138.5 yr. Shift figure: 135 yr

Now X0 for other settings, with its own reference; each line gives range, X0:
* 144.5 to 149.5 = 148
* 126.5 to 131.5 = 130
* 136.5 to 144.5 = 143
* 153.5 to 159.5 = 154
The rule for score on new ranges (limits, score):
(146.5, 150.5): -75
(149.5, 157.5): -65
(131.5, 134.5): -110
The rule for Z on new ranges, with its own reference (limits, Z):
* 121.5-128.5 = -0.01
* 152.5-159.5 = 0.01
